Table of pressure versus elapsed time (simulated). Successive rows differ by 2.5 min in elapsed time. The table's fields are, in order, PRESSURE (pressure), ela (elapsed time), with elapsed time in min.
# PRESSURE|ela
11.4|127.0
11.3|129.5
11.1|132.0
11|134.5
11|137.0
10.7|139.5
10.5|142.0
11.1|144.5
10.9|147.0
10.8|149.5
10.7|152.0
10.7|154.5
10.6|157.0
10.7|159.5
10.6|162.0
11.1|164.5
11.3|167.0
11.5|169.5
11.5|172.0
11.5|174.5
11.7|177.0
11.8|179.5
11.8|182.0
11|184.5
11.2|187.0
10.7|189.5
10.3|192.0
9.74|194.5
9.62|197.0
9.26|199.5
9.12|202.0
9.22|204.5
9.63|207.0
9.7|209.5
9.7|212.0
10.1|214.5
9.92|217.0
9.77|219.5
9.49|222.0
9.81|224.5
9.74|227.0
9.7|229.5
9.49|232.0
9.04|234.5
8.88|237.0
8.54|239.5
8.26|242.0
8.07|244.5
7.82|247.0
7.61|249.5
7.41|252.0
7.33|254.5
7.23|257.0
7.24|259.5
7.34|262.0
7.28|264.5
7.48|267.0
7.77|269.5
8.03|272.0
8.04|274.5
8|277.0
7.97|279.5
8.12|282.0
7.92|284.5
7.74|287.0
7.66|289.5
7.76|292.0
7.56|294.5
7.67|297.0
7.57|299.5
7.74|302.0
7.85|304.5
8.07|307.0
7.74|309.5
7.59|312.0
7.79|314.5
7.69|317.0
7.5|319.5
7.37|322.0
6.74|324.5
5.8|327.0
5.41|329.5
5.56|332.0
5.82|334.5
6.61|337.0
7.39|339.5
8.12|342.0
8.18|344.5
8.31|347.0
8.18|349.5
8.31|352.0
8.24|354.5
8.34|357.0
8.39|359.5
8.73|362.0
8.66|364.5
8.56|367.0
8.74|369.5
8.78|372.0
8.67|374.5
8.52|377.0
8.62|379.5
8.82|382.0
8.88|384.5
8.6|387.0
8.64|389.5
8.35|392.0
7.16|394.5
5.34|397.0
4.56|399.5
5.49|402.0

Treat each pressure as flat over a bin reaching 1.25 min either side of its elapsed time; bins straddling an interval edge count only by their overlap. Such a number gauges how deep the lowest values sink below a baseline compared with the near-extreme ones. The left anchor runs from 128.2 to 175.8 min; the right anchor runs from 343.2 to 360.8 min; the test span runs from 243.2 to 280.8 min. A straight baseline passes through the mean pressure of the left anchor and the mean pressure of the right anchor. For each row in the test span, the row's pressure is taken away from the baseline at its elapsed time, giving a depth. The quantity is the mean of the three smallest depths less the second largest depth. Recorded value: -1.0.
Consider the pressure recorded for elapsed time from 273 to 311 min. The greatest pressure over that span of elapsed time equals 8.12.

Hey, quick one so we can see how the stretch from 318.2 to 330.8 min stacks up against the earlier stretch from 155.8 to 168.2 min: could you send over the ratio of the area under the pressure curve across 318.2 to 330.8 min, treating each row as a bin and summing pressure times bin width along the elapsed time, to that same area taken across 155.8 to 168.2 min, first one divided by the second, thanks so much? 0.6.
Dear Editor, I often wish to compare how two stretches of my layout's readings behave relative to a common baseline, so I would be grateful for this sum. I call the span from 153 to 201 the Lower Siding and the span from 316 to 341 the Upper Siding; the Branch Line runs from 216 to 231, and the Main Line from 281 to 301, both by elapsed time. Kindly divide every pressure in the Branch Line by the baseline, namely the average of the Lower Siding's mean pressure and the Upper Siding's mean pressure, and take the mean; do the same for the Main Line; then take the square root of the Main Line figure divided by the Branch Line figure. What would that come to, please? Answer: 0.892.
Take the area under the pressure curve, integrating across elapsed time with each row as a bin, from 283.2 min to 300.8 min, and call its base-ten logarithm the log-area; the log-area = 2.13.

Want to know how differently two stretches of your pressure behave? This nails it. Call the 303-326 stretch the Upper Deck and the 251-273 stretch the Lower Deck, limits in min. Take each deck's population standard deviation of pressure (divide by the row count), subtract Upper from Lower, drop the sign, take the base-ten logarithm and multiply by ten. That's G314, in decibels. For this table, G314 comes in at -9.9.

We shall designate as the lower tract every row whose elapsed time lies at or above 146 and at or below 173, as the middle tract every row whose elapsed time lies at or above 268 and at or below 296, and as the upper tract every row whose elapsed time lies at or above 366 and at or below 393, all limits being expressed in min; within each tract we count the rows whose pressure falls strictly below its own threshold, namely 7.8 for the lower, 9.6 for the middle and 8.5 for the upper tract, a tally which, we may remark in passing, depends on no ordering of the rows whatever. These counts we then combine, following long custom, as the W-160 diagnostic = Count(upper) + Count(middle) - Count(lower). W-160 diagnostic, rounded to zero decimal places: 12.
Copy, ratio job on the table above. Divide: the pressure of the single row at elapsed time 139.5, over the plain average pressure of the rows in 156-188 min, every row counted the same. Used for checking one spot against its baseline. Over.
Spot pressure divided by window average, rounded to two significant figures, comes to 0.95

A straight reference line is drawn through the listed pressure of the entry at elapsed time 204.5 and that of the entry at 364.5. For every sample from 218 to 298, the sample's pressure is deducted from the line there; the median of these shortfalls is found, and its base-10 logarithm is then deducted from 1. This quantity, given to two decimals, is 0.99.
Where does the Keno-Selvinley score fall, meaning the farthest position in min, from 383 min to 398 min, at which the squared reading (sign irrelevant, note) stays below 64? 397.0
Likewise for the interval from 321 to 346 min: 339.5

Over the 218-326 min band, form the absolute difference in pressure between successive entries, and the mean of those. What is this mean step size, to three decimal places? 0.179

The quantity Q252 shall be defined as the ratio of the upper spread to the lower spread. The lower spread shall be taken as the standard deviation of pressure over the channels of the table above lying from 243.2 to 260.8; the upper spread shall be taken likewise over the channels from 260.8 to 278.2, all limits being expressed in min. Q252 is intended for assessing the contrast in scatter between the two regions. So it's 1.1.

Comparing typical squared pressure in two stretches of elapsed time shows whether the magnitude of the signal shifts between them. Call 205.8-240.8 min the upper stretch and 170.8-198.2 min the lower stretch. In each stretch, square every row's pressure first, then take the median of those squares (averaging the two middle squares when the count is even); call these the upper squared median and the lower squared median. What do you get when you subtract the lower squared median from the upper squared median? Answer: -31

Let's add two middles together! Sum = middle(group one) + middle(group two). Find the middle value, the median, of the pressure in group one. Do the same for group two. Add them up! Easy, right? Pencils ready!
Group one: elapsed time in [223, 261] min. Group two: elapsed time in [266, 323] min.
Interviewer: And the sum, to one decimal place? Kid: 16.0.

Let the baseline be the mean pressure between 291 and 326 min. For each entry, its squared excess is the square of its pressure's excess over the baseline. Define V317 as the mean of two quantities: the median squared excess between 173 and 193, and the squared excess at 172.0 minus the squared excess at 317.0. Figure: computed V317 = 15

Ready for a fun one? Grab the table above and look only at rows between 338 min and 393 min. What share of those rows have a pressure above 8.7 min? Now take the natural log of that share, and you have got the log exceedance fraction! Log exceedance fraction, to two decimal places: -1.48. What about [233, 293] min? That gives -2.48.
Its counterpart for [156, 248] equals -0.11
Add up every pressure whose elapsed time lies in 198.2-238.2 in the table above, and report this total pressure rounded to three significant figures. 153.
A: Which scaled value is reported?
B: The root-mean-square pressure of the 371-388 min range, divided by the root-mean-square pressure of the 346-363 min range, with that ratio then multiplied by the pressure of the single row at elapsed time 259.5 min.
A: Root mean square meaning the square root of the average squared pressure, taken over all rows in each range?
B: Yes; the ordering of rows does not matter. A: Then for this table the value 7.5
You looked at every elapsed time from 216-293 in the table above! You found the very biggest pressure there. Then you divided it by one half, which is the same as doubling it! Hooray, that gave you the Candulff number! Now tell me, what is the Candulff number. 19.8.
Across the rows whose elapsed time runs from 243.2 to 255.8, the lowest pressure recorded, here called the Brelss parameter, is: 7.33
